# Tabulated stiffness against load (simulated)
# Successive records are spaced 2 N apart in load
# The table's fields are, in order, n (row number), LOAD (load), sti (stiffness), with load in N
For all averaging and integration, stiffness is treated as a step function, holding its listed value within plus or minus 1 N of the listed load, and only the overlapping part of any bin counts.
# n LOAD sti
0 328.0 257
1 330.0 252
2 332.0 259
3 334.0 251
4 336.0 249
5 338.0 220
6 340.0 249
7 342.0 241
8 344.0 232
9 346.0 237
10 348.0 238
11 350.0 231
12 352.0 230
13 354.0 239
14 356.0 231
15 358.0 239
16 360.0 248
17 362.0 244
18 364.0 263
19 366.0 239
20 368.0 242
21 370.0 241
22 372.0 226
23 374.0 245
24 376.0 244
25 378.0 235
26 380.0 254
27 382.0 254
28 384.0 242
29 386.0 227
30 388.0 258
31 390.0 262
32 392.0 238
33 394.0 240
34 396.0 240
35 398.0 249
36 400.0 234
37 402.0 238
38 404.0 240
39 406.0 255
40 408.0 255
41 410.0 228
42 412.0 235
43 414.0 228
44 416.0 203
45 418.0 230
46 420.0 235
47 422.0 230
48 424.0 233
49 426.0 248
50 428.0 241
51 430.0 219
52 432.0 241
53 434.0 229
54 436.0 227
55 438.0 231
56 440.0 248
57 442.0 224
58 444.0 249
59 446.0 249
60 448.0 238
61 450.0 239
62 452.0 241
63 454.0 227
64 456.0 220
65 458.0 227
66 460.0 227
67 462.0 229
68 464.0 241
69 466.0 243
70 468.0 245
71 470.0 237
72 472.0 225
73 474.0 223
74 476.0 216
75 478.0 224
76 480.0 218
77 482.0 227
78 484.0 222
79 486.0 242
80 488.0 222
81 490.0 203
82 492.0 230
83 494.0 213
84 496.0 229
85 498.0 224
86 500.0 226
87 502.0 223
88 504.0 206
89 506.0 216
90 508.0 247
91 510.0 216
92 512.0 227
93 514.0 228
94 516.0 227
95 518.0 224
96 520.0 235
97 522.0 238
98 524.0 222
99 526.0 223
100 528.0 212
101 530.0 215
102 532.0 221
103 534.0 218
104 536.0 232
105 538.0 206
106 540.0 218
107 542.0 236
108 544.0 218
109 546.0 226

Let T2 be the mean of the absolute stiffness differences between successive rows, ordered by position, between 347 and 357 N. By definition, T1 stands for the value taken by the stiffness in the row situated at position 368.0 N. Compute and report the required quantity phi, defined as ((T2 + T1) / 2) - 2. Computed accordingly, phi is 122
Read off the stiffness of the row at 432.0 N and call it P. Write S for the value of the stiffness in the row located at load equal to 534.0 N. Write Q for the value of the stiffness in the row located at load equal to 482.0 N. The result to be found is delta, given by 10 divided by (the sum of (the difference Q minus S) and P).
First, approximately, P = 241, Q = 227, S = 218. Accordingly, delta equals 0.040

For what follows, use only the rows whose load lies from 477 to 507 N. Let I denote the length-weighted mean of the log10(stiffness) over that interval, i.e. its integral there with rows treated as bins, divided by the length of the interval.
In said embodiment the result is 2.35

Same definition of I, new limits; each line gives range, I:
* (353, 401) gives 2.39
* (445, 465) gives 2.37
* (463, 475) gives 2.37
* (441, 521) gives 2.36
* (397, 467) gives 2.37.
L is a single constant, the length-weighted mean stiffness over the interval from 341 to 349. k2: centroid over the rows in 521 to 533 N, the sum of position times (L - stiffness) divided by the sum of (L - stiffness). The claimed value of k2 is 528.3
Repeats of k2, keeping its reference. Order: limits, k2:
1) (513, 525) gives 518.7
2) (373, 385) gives 379.7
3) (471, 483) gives 477.0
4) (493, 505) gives 499.5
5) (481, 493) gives 487.8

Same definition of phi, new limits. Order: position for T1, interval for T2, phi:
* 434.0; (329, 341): 120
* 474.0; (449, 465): 113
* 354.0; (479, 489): 124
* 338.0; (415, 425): 113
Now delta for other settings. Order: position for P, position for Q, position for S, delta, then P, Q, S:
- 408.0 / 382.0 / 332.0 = 0.040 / 255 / 254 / 259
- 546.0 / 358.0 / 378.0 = 0.043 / 226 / 239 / 235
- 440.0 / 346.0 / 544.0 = 0.037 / 248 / 237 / 218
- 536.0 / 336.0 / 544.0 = 0.038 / 232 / 249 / 218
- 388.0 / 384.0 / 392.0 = 0.038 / 258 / 242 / 238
